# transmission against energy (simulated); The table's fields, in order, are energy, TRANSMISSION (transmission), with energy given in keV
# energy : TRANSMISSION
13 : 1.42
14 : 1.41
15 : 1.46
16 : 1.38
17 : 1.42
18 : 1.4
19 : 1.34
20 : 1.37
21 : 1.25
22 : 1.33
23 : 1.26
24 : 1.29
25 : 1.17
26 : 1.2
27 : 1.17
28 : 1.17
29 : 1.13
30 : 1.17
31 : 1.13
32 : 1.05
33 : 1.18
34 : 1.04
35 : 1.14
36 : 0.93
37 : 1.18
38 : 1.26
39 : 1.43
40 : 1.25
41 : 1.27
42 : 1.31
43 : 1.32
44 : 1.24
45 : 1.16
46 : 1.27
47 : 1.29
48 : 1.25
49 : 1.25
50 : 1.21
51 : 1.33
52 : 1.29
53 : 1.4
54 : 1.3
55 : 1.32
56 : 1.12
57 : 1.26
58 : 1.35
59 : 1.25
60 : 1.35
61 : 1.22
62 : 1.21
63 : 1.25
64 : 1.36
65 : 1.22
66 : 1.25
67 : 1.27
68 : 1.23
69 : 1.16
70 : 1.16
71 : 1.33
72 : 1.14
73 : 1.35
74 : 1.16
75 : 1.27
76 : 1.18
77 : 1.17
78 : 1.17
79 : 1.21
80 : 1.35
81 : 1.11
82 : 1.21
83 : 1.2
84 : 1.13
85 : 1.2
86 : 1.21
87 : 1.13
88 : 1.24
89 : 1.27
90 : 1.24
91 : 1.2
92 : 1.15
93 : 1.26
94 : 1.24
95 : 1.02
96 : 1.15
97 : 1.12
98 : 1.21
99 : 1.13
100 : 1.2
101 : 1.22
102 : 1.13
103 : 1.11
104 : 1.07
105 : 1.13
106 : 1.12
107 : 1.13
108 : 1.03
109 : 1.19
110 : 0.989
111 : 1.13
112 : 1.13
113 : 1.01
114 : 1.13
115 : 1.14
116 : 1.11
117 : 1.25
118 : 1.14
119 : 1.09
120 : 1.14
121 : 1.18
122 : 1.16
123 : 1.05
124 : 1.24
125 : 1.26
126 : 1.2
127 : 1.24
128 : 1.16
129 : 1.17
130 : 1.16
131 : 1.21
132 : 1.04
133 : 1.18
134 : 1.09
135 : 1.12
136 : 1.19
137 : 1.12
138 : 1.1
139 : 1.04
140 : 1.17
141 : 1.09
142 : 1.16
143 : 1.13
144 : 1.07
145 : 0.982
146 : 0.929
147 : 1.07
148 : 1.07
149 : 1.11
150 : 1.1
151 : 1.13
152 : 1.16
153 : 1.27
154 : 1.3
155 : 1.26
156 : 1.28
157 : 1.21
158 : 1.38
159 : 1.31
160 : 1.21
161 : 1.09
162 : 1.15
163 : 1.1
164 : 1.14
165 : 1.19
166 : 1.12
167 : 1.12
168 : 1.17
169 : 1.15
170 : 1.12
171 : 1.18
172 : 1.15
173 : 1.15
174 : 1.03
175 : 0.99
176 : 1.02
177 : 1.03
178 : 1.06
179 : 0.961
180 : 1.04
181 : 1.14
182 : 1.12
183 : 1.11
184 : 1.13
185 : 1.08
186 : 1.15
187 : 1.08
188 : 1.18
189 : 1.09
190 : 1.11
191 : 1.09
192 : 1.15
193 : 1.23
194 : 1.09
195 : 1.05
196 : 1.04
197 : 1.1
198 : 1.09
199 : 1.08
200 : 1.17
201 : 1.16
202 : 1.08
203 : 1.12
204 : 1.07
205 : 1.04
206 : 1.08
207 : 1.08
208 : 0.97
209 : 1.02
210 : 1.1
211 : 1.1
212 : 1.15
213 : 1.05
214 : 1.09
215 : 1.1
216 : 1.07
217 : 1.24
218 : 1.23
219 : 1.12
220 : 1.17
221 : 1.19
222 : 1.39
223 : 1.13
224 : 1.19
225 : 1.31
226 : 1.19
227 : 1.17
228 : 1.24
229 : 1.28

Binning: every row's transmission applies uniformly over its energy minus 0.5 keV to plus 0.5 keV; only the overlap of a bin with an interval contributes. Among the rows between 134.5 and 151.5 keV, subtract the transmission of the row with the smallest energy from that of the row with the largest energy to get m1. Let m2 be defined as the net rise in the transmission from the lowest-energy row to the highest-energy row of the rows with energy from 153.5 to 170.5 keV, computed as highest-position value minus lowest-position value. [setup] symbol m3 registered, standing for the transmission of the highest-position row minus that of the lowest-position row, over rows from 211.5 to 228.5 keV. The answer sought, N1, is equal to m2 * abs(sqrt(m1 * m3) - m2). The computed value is -0.038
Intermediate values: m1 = 0.01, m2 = -0.18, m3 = 0.09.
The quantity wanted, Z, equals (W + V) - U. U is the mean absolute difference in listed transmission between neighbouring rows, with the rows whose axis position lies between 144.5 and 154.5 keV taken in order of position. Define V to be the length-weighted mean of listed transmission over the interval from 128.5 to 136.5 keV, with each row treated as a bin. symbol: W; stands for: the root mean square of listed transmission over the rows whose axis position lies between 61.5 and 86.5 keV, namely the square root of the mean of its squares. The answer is 2.32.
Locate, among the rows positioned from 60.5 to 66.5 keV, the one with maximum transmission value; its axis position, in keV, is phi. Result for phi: 64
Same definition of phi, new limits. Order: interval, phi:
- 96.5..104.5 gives 101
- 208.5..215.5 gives 212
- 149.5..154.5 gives 154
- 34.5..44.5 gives 39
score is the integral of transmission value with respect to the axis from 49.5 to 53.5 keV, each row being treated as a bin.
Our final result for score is 5.2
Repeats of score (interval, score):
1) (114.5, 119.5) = 5.7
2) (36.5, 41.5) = 6.4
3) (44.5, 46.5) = 2.4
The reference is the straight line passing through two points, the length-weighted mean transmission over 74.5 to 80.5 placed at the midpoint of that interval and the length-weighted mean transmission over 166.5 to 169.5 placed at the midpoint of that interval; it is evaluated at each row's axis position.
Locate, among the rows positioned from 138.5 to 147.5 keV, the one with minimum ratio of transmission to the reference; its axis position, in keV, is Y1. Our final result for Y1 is 146 keV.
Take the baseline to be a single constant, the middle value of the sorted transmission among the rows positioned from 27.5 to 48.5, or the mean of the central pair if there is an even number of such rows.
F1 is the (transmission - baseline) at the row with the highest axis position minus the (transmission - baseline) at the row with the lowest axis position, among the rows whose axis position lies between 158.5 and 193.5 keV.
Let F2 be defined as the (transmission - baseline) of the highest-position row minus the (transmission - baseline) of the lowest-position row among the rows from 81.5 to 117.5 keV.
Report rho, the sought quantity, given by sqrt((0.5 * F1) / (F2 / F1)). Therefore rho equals 0.28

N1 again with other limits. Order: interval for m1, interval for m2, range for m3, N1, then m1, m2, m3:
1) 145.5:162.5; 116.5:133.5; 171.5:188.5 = -0.011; 0.22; -0.07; 0.03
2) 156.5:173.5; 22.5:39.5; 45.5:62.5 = 0.019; -0.06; 0.17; -0.06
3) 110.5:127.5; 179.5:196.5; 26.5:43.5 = 0.000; 0.11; 0.00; 0.15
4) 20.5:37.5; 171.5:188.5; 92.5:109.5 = 0.001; -0.07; 0.03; -0.07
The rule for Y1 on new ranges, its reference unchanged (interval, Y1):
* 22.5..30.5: 29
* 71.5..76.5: 72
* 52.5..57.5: 56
